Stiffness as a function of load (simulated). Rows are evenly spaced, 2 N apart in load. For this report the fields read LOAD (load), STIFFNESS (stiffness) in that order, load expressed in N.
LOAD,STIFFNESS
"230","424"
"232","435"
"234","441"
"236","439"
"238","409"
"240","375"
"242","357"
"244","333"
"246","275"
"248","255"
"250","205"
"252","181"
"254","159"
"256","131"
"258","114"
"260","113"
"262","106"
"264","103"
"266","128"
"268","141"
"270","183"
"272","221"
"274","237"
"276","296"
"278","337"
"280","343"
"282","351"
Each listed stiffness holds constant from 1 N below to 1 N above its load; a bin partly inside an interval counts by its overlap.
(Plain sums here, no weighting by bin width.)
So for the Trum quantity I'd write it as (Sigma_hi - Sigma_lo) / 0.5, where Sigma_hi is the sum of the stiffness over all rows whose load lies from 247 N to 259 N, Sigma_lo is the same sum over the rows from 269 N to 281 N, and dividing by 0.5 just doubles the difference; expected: -1144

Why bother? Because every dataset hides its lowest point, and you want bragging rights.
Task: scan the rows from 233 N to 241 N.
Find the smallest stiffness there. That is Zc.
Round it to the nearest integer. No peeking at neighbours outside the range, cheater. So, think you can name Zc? 375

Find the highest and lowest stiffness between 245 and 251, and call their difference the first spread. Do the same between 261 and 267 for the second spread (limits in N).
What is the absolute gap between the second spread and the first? 45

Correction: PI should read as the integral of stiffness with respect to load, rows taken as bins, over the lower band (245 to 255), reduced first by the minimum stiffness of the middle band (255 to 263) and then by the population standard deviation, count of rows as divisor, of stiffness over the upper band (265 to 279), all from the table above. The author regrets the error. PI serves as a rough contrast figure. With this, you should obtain 1972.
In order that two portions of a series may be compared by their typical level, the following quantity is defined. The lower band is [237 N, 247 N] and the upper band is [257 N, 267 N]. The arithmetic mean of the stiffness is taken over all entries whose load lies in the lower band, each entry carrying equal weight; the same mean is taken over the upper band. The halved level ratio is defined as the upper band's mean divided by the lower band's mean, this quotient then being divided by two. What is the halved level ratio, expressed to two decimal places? 0.16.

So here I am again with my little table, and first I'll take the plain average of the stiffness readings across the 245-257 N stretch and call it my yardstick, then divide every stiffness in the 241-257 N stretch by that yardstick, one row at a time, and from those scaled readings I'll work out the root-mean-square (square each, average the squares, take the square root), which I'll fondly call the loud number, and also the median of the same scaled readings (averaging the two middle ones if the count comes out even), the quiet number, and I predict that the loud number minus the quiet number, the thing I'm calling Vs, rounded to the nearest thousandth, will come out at 0.095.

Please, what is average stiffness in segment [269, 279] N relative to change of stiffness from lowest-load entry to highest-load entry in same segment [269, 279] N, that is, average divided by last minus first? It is 1.7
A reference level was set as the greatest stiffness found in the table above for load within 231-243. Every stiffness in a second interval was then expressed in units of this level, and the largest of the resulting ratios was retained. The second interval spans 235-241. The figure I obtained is 1.0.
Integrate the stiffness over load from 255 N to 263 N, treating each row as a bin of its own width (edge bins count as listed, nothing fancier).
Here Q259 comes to 928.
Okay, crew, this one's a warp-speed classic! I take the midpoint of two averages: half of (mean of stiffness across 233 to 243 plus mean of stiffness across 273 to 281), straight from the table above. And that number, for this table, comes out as 354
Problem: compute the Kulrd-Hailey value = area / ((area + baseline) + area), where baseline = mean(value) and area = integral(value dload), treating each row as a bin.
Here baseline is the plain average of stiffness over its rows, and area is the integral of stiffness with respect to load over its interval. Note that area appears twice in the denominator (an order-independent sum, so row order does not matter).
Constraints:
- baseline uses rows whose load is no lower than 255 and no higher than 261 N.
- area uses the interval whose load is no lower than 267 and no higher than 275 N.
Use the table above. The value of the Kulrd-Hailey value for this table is 0.482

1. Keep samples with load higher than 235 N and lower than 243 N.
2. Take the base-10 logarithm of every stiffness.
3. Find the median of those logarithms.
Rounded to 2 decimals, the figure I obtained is 2.59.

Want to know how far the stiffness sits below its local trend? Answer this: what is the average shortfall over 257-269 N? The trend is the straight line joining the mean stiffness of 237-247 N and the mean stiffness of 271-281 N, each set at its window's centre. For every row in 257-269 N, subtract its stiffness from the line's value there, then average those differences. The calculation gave 193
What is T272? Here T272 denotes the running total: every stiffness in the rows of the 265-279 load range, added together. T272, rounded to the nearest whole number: 1543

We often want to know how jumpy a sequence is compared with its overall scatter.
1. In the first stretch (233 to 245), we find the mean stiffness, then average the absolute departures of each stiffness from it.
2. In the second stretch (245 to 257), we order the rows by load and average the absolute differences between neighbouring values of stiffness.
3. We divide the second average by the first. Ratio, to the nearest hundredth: 0.77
